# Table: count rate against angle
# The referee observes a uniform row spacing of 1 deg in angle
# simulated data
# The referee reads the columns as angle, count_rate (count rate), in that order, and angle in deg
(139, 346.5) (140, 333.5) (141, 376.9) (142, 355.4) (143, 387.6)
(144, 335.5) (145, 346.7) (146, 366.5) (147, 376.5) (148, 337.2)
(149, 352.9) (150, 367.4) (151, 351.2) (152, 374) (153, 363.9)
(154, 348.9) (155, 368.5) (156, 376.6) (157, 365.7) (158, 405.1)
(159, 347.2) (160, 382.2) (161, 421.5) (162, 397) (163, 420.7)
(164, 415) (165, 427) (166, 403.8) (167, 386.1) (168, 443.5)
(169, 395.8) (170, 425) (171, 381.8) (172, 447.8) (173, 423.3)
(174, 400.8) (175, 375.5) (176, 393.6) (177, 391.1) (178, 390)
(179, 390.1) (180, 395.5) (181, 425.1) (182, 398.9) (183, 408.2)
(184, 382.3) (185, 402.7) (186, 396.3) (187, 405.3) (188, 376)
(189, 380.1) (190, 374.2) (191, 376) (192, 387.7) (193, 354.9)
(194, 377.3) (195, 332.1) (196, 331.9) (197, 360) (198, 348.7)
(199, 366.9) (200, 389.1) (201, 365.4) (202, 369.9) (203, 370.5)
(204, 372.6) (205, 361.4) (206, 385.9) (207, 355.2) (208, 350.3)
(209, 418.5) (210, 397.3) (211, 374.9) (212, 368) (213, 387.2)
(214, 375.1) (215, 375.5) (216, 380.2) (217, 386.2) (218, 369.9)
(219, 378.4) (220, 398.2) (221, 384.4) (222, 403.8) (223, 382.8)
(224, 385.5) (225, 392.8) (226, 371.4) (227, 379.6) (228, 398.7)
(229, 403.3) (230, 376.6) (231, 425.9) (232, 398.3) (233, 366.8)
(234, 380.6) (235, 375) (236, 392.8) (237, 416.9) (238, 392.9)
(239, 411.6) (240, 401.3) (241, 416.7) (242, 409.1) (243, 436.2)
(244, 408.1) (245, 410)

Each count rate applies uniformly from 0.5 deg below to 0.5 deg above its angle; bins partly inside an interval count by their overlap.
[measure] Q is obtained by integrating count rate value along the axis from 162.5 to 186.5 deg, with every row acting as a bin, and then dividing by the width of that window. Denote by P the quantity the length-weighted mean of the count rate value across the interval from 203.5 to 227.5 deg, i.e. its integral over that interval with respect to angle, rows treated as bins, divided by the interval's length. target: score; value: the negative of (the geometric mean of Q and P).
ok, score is -393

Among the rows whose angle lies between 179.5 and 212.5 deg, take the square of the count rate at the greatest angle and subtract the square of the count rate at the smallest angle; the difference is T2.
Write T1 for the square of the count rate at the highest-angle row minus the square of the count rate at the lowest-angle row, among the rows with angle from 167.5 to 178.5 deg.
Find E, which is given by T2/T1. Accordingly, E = 0.5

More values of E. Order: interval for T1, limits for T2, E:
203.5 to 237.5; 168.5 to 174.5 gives 0.1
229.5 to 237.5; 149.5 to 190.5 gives 0.2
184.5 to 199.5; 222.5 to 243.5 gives -1.6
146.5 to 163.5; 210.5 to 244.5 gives 0.7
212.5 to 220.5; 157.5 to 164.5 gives 0.9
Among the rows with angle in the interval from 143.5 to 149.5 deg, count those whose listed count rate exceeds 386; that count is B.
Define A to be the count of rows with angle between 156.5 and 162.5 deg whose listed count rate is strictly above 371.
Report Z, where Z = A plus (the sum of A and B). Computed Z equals 8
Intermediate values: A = 4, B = 0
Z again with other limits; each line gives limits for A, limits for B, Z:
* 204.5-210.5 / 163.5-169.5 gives 12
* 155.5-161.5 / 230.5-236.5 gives 11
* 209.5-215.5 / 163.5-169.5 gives 16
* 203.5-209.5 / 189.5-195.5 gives 7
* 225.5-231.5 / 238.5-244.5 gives 18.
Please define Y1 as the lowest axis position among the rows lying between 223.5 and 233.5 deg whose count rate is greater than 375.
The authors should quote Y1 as 224 deg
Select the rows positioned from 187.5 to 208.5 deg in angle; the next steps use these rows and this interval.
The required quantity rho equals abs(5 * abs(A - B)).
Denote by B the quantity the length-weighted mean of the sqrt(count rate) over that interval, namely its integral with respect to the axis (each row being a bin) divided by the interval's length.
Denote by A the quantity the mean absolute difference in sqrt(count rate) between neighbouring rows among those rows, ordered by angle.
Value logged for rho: 93.6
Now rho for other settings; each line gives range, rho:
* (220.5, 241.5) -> 96.8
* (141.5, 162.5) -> 92.7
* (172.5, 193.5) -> 97.1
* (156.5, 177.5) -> 96.4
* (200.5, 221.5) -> 95.2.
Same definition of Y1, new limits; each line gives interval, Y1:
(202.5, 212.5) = 206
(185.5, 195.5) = 186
